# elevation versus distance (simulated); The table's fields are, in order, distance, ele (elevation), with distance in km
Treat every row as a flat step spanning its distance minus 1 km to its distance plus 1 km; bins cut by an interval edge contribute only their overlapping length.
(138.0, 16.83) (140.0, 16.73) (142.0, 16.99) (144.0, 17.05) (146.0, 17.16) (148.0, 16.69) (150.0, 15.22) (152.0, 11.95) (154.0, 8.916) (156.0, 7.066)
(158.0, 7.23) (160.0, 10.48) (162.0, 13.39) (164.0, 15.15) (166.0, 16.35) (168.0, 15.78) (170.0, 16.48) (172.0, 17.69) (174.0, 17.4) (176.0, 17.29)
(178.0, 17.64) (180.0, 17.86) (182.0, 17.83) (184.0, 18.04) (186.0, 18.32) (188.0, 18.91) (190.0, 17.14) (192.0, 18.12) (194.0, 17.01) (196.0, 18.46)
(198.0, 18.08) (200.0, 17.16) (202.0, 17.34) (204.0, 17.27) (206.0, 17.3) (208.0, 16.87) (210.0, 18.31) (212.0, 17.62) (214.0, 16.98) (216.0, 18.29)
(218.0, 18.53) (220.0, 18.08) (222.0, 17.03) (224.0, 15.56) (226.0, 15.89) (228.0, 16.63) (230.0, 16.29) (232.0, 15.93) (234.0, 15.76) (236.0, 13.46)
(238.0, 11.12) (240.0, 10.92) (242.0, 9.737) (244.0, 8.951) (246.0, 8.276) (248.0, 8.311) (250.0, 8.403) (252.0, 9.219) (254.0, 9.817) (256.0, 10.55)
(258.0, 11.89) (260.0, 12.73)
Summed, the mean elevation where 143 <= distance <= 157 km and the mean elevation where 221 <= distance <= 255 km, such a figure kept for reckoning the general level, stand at 25.9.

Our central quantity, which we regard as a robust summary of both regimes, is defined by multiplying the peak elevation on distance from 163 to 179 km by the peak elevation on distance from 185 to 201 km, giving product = 335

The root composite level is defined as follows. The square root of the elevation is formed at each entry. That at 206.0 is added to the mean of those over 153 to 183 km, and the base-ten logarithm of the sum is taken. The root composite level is 0.899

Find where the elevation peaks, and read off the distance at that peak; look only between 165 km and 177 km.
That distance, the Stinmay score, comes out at 172.0 km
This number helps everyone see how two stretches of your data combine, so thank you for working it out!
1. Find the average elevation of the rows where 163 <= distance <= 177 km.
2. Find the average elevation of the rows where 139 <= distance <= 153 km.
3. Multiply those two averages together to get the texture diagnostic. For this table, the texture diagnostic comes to 265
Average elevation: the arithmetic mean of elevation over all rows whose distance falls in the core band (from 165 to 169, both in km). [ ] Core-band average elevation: 16.1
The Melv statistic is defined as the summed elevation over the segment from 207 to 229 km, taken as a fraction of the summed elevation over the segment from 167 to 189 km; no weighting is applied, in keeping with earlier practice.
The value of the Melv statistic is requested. 1.0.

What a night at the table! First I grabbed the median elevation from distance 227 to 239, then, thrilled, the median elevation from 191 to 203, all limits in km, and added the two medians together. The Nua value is 34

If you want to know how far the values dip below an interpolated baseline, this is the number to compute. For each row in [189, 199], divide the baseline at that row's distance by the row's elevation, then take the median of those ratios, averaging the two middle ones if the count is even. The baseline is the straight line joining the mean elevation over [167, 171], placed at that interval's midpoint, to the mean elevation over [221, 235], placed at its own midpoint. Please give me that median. 0.89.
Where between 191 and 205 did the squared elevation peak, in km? 196.0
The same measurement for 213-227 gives 218.0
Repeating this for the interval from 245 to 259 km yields 258.0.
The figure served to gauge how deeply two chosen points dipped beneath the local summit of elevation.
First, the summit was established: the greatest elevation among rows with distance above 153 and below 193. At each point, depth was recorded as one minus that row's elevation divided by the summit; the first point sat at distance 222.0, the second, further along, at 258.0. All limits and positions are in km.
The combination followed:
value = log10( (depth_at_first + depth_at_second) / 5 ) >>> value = -1.03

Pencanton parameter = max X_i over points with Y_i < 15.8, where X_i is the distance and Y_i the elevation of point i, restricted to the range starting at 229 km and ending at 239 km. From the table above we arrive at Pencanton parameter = 238.0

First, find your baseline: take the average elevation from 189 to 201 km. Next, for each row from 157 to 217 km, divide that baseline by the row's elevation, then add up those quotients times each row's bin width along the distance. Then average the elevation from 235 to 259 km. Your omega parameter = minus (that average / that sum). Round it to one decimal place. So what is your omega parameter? -0.2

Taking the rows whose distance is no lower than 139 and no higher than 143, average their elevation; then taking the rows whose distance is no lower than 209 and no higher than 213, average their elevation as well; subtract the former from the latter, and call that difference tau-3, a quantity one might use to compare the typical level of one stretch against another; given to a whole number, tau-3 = 1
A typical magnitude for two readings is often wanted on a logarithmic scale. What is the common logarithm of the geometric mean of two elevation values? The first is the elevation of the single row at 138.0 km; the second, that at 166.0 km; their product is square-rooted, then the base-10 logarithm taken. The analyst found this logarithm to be 1.22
